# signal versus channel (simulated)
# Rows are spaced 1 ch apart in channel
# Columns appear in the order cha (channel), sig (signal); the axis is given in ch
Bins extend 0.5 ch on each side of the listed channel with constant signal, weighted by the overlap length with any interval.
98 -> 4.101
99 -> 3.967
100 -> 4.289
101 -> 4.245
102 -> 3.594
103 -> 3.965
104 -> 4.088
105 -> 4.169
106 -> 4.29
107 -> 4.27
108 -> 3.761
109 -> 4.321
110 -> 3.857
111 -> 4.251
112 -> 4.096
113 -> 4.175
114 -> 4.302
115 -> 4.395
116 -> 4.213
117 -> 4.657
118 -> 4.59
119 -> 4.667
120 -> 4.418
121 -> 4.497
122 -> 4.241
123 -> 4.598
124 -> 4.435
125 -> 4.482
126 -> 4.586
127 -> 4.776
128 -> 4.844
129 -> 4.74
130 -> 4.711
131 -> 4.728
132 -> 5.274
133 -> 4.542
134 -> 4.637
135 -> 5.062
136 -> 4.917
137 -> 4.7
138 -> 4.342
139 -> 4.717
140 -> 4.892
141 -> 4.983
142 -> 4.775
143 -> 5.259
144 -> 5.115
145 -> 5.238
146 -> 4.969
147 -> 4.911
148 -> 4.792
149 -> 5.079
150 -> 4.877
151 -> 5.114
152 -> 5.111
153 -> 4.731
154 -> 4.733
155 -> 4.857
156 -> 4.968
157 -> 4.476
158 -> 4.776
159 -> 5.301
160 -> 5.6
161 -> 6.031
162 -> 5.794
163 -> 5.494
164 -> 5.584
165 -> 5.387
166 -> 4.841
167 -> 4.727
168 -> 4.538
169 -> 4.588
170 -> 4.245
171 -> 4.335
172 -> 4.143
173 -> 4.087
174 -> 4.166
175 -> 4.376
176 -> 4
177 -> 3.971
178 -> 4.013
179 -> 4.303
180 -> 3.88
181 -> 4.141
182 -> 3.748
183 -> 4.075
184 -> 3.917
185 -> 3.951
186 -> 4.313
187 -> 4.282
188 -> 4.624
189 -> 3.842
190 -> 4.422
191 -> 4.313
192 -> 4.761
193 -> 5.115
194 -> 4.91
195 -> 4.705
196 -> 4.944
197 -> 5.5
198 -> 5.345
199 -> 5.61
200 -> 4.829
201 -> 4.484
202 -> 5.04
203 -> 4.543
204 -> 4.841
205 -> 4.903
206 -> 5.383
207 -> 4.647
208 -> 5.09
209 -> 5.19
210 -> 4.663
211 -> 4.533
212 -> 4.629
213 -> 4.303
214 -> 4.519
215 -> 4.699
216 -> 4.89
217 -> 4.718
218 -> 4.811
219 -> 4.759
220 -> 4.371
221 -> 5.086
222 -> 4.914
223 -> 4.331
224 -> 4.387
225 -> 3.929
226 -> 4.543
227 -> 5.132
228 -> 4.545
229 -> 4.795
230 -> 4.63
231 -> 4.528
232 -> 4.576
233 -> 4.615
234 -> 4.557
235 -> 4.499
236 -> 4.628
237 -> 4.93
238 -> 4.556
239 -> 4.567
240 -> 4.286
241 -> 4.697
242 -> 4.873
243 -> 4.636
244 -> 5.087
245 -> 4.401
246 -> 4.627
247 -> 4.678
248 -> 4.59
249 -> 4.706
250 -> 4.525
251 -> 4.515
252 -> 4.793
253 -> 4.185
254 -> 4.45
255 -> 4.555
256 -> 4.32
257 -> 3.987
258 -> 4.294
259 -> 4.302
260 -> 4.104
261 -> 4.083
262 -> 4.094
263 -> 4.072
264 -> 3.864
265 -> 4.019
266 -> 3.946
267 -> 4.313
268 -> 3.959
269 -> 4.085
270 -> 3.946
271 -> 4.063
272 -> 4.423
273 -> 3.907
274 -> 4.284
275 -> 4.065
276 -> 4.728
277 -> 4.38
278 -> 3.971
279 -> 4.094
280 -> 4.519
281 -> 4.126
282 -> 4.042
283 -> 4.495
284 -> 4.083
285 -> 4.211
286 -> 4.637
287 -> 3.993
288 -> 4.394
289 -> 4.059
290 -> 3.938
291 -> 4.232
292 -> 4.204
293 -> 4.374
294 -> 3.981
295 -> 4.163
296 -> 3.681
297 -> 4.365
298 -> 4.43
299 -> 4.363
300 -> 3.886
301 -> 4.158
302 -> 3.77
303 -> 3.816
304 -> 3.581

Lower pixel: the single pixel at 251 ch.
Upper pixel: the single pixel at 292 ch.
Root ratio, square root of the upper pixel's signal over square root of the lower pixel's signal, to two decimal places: 0.96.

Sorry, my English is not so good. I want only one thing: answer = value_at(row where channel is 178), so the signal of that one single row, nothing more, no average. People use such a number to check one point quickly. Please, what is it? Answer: 4.013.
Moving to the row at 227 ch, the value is 5.132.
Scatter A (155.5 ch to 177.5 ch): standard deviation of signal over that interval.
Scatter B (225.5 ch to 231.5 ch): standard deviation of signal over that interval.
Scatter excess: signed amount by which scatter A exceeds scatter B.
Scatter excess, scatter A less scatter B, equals 0.40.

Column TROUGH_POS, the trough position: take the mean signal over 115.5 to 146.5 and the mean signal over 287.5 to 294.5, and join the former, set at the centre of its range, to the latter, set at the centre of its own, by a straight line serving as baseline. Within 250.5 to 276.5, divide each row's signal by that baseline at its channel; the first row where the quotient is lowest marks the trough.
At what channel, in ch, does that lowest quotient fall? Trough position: 264 ch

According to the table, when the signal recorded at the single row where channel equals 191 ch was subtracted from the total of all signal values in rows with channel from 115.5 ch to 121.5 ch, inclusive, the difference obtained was 22.7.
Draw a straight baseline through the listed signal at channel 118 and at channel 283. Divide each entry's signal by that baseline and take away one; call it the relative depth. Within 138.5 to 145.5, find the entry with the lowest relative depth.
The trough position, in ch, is 139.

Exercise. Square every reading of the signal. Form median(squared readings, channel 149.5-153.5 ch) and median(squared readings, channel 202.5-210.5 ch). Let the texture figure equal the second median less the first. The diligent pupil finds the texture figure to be -1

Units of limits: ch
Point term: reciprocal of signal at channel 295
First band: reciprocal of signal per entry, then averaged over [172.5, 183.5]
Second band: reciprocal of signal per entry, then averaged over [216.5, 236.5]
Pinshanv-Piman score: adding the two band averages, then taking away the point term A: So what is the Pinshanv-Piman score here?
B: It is 0.223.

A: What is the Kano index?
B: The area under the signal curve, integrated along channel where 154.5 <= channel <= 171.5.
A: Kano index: 86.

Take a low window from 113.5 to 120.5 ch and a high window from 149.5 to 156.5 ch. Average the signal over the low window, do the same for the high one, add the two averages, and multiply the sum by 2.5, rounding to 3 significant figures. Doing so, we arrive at 23.4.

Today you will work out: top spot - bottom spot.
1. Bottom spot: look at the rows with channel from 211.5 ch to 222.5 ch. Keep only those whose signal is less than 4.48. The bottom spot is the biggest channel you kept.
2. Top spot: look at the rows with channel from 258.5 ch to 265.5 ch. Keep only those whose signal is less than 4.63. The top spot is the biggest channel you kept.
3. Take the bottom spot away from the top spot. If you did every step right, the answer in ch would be 45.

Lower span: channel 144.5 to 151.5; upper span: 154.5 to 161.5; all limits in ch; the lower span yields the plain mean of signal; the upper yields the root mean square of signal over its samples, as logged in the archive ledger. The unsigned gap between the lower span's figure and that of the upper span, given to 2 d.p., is 0.17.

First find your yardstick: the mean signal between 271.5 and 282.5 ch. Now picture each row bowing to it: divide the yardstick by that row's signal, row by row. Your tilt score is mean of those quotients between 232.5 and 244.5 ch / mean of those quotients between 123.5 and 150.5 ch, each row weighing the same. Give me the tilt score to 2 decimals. 1.04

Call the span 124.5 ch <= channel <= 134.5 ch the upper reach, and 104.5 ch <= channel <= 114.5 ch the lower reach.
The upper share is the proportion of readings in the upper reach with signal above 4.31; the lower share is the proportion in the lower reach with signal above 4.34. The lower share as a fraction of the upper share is 0.0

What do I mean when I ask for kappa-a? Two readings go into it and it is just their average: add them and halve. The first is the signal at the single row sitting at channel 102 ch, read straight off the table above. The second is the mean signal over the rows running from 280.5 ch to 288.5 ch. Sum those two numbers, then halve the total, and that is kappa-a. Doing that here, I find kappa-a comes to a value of 3.92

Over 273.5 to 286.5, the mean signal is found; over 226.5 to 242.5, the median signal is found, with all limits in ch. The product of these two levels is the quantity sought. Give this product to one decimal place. 19.7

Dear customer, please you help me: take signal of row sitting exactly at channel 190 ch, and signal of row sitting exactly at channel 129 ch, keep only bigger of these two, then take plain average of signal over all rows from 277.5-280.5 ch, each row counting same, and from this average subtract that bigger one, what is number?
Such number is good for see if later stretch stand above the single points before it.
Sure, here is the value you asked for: -0.55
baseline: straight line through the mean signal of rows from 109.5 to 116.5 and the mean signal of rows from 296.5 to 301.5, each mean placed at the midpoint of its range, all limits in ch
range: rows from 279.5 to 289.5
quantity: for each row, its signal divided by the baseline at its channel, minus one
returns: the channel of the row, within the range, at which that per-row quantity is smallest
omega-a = 287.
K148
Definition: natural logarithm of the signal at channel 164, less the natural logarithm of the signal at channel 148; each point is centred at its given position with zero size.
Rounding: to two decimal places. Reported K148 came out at 0.15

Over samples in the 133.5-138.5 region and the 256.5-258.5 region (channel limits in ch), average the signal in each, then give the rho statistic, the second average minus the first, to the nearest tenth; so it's -0.6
